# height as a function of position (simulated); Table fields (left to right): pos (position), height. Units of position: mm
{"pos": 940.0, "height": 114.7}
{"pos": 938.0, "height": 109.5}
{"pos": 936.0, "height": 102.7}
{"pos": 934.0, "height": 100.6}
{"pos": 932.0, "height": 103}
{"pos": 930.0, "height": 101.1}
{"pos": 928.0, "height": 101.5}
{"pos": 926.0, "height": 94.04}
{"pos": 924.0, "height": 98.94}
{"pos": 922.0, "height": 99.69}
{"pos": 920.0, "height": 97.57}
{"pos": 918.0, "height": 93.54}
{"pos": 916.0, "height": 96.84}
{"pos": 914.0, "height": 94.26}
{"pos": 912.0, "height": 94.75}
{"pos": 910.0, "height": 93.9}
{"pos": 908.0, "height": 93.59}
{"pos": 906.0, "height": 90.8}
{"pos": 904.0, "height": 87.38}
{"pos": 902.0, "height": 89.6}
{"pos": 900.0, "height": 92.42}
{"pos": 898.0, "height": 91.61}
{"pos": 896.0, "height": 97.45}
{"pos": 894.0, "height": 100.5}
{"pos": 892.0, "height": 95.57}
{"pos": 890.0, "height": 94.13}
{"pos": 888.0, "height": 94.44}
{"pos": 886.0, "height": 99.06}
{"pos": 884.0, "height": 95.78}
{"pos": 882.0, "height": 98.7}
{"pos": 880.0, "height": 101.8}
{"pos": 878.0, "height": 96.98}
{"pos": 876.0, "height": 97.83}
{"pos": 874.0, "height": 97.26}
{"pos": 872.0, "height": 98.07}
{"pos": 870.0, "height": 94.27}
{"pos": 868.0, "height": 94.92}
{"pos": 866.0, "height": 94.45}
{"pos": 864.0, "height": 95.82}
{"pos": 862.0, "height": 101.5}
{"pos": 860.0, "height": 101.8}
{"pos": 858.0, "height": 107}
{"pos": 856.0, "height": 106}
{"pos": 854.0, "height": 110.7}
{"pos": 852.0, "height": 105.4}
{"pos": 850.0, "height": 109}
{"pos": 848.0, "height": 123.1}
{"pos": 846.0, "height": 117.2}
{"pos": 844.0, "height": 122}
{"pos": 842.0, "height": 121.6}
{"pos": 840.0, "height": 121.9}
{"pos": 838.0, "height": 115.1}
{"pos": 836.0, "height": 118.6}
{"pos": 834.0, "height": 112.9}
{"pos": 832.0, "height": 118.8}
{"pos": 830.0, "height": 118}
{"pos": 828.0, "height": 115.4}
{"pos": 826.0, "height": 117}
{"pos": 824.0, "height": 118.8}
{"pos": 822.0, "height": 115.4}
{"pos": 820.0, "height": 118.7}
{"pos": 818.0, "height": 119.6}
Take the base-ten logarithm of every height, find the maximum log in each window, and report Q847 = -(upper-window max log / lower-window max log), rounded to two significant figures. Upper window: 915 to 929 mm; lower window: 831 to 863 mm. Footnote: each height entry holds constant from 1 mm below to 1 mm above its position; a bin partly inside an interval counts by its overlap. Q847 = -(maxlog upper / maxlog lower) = -0.96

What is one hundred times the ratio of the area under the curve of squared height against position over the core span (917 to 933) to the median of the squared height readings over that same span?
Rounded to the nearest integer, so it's 1581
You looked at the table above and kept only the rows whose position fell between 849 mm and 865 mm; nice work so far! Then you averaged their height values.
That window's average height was 105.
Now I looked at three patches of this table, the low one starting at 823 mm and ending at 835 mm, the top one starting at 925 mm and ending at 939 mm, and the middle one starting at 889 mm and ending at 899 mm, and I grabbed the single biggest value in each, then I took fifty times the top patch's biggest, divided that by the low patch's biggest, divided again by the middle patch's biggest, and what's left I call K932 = 0.46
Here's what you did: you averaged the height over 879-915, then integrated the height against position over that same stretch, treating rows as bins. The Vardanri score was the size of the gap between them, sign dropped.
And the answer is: 3317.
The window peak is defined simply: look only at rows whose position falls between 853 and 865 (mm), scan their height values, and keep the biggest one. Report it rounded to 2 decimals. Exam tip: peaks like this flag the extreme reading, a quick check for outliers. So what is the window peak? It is 110.70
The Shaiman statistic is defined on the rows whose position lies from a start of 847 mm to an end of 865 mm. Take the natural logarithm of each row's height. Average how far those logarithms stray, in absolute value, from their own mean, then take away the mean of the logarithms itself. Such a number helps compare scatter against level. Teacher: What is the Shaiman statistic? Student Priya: -4.62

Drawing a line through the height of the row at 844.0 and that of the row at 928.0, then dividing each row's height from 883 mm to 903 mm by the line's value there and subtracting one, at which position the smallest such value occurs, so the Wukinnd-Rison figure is 902.0 mm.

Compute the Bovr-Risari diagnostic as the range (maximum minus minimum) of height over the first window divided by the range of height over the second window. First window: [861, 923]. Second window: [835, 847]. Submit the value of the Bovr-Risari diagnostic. 2.1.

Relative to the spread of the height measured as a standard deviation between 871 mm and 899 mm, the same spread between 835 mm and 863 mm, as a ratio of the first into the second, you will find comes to 3.0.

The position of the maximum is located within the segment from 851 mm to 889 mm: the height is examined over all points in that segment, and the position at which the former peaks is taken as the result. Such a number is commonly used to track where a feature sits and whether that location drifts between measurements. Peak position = 854.0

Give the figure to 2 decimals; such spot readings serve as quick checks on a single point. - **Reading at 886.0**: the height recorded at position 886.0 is 99.06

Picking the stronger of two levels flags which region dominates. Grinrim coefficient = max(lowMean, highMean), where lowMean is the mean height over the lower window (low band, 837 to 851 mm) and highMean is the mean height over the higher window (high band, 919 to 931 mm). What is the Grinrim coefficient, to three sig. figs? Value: 119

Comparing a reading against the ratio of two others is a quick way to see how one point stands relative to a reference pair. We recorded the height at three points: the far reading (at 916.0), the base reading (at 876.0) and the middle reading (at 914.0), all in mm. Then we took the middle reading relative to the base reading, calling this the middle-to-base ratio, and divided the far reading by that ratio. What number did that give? 101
